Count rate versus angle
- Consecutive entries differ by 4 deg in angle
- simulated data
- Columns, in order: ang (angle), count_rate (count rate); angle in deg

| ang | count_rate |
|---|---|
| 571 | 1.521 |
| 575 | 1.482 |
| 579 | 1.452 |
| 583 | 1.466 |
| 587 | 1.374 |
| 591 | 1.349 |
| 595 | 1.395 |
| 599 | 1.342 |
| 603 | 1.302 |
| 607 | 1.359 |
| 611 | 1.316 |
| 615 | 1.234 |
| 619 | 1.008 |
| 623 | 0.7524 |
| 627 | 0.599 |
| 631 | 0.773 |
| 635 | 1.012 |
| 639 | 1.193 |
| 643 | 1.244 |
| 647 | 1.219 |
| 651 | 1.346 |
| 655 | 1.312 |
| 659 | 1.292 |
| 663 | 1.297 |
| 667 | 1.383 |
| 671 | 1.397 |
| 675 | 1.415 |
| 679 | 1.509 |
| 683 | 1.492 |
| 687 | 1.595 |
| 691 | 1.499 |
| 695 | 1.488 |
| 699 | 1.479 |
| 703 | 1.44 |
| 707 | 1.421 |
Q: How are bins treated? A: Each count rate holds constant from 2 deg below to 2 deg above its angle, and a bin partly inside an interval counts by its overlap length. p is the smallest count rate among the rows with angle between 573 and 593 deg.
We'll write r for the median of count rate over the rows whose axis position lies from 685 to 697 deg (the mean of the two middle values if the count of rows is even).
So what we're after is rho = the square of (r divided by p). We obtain 1.2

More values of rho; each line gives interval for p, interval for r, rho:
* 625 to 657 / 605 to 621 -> 4.5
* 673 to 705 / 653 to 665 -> 0.8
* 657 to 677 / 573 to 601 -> 1.2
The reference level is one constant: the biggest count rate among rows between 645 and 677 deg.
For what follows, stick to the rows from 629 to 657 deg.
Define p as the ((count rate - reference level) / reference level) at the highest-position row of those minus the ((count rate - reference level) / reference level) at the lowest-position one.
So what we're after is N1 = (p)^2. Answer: 0.145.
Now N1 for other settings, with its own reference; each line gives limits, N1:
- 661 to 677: 0.007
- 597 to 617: 0.006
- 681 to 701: 0.000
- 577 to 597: 0.002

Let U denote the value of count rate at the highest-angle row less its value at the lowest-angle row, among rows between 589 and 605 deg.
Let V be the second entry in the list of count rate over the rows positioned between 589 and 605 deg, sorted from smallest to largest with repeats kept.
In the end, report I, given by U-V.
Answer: -1.39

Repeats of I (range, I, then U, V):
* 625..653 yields -0.03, 0.75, 0.773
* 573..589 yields -1.56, -0.11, 1.452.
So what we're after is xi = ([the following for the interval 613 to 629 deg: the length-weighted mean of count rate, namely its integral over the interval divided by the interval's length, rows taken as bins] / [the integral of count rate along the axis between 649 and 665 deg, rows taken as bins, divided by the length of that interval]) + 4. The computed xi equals 4.68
